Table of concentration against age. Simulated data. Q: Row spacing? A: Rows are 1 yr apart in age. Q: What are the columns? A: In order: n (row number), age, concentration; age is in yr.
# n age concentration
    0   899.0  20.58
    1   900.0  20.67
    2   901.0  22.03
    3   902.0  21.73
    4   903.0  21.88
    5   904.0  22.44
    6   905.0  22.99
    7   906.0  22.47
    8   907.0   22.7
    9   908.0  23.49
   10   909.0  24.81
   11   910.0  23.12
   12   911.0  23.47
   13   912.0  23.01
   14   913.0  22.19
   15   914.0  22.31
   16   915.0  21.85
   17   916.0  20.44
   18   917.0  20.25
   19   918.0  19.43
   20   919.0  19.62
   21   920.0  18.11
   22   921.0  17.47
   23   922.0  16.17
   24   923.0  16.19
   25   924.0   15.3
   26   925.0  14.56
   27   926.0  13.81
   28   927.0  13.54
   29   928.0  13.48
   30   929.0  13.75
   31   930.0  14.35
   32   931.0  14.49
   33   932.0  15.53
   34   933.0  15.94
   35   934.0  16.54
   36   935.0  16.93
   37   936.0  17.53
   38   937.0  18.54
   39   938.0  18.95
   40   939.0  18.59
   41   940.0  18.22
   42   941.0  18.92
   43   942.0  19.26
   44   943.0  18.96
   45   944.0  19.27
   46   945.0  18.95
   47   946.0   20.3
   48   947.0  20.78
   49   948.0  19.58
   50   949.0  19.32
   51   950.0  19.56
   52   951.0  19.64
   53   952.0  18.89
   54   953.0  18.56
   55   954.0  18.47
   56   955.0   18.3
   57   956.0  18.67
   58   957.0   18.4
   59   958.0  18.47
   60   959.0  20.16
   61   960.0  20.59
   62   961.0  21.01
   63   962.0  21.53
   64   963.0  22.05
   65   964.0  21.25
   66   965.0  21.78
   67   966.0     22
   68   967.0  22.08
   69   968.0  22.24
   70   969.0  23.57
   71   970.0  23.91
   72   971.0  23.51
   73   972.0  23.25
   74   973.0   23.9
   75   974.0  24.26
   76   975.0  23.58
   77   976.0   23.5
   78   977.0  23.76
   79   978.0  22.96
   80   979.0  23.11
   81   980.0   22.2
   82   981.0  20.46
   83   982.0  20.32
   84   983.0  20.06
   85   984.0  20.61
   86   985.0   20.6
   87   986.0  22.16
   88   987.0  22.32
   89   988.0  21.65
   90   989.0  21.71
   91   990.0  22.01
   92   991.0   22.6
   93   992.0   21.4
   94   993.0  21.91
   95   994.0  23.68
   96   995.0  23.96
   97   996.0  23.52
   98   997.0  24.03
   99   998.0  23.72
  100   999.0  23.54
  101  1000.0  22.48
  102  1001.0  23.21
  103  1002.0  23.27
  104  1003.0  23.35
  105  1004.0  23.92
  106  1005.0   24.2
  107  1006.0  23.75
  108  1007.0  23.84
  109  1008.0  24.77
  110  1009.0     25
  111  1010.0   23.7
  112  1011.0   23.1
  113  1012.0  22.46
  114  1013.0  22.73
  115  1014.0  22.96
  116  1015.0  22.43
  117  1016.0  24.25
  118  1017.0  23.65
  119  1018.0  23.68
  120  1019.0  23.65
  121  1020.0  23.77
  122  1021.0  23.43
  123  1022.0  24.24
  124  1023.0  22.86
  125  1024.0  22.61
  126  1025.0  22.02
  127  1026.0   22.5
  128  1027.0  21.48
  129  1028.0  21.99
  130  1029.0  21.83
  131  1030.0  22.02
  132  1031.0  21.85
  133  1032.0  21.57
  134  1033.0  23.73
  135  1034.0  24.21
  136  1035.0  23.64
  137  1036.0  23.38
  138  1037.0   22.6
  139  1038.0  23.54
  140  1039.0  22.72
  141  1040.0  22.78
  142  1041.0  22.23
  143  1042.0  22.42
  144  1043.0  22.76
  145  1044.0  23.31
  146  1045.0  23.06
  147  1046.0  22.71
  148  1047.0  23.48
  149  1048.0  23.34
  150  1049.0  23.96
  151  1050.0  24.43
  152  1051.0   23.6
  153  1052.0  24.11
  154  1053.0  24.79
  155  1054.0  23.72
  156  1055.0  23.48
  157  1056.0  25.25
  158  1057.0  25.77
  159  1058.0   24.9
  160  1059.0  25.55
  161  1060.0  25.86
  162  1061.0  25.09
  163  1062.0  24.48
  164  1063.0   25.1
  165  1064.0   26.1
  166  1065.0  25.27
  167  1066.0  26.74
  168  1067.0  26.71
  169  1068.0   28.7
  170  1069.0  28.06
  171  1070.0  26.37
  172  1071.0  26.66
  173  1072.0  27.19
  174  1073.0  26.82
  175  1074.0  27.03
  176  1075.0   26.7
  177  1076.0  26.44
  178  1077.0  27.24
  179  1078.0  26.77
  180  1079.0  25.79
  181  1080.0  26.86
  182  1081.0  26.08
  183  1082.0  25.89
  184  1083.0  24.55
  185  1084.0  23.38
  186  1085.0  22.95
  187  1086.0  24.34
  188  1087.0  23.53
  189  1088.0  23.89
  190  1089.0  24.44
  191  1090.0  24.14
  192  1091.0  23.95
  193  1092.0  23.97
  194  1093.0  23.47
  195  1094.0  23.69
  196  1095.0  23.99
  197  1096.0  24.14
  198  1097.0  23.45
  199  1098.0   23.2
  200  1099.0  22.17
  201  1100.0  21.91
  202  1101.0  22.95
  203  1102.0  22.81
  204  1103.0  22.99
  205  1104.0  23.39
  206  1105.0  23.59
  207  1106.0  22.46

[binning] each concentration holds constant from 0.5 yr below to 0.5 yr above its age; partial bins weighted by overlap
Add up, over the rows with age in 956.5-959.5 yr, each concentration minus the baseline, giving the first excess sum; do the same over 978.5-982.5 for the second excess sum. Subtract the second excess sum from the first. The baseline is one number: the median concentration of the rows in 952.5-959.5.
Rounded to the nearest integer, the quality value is -11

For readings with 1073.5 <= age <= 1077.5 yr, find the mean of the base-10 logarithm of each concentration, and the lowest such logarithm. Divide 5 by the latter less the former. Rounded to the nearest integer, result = -747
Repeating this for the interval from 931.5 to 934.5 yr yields -388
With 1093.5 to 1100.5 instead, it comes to -200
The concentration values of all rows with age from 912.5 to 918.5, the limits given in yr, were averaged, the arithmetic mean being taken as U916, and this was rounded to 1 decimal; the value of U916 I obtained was 21.1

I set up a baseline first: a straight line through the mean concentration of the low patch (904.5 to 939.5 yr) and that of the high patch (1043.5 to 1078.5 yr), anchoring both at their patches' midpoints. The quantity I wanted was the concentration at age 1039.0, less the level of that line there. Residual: -1.6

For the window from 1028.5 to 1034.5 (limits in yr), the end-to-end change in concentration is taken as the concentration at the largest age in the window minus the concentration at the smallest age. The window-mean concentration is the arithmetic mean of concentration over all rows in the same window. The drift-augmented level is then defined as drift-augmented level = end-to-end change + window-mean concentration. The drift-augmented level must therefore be 25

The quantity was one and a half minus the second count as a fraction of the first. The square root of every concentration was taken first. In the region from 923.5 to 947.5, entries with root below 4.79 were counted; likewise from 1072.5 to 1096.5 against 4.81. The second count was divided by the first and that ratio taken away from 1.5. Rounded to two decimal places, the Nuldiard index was 1.46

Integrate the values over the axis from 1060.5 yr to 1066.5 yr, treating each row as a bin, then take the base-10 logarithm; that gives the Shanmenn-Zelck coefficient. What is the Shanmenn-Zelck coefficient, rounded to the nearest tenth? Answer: 2.2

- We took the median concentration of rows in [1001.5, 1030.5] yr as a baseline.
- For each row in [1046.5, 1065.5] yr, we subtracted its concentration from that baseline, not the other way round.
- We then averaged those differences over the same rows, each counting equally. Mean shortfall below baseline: -1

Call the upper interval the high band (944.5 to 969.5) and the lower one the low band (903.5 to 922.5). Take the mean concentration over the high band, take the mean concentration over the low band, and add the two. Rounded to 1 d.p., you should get 41.6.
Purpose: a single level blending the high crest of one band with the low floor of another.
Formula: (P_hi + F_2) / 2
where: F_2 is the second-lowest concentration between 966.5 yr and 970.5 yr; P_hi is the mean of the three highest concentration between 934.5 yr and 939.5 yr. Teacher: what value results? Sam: 20.5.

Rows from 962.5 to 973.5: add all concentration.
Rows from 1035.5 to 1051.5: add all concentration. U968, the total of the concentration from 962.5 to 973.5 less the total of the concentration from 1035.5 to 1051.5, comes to -121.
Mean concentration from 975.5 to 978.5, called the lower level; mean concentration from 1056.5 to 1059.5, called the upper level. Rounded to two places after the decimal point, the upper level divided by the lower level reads 1.09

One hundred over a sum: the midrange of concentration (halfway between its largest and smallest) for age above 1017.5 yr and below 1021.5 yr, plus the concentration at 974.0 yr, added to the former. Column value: 2.09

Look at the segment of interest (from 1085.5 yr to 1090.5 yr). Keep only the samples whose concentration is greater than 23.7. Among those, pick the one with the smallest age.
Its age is 1086.0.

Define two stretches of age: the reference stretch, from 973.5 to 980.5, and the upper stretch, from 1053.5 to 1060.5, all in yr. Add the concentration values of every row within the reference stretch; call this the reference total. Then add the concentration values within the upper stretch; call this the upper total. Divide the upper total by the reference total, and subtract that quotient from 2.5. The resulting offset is 1.43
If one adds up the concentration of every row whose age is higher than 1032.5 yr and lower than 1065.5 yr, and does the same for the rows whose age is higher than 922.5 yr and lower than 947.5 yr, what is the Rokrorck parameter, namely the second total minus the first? -369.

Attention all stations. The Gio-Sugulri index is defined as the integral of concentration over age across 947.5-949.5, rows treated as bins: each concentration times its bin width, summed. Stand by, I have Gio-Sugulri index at 39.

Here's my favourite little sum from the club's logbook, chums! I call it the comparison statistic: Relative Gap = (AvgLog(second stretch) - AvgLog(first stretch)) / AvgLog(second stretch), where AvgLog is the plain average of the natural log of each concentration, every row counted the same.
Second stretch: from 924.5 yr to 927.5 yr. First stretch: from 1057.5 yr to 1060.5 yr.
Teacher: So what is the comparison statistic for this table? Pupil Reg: -0.23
